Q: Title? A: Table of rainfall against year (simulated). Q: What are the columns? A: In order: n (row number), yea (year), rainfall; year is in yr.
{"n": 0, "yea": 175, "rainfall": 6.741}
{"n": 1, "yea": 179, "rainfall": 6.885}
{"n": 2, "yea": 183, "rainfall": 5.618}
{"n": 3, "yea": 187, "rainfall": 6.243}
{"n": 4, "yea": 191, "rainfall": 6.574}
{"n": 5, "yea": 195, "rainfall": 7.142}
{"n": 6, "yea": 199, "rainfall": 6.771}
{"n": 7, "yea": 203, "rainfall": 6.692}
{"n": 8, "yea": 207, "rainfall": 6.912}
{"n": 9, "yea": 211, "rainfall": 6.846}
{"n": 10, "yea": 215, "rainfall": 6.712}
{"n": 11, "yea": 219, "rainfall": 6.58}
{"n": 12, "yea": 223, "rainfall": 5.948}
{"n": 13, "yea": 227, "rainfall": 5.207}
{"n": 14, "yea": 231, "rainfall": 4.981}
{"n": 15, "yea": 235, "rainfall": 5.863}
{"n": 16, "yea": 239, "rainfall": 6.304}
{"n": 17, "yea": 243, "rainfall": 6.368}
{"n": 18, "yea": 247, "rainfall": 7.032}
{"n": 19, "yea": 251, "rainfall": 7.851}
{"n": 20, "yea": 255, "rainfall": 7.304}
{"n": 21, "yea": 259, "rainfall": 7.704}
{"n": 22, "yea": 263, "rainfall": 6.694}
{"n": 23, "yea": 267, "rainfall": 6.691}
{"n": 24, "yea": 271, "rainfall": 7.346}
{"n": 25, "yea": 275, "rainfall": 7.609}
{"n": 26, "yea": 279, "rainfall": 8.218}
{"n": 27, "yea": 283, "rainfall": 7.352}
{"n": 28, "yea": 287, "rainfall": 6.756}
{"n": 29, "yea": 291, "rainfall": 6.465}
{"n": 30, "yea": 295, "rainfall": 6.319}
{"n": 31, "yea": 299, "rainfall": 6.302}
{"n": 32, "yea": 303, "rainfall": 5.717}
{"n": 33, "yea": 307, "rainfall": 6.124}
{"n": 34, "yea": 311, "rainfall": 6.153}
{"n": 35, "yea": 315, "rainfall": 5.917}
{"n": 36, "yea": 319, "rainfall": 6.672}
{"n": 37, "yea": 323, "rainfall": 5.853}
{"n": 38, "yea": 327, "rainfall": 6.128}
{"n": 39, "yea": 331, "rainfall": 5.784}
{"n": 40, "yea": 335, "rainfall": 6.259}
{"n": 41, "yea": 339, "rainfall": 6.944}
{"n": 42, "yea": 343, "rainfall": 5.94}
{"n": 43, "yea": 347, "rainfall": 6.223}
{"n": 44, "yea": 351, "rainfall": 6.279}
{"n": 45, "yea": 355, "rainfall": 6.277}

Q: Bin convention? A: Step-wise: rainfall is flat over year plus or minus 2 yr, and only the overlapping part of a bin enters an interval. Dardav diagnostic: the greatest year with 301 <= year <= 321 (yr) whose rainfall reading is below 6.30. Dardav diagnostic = 315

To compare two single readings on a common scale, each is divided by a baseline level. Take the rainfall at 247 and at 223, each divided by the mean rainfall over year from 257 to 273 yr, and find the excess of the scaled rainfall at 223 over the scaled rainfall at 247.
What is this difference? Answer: -0.15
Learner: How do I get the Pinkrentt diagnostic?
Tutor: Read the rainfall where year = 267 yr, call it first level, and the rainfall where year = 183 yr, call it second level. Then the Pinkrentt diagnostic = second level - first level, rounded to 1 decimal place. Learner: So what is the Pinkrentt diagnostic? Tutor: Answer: -1.1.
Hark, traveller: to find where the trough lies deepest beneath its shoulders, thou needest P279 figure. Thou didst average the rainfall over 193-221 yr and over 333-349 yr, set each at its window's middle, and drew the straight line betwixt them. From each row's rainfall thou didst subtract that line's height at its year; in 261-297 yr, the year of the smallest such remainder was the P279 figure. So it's 295 yr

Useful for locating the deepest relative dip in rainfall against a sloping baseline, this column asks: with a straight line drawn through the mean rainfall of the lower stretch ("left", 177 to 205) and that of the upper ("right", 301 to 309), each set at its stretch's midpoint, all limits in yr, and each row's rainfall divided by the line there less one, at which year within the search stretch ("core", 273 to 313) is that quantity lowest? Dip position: 303 yr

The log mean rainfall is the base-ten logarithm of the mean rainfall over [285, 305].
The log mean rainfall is 0.80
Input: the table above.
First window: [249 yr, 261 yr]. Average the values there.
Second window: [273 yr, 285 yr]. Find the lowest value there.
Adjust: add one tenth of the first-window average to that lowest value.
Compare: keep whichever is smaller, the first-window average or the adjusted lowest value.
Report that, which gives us 7.6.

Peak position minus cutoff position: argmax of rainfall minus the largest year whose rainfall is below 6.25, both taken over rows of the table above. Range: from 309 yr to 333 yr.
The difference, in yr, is -12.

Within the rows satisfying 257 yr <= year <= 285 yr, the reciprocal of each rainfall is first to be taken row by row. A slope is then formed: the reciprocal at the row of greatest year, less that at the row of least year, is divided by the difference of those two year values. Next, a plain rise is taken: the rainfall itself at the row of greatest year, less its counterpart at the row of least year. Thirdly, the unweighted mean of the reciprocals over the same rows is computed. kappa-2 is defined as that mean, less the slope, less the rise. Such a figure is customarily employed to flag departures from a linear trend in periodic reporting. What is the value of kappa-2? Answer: 0.5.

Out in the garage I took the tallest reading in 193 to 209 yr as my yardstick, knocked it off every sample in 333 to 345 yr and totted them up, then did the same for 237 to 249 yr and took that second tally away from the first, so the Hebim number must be -1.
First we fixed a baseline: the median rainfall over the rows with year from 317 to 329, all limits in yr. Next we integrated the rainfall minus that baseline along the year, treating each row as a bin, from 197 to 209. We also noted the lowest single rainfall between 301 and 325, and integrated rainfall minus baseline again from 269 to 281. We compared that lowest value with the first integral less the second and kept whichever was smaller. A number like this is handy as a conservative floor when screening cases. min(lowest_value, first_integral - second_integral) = -11.2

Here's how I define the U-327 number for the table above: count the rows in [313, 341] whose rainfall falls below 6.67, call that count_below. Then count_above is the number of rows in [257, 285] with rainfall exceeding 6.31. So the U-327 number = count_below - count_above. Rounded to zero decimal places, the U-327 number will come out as -2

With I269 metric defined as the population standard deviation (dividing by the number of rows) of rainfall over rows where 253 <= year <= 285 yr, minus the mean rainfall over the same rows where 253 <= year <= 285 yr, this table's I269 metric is -6.9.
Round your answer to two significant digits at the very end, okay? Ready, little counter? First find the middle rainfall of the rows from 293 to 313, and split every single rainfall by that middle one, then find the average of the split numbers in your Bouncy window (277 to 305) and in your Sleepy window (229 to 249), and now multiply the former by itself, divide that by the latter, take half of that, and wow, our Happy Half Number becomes 0.60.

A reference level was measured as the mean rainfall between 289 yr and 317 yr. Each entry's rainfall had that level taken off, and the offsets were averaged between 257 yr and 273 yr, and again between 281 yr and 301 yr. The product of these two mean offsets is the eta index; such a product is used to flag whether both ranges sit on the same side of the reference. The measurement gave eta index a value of 0.48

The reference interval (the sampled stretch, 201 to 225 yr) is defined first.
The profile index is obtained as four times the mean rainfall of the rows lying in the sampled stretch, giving 26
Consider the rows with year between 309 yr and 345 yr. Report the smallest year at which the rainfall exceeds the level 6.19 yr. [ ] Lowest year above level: 319 yr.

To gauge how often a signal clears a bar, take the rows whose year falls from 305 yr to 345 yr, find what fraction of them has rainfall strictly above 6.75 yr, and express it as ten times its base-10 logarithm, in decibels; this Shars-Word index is -10.0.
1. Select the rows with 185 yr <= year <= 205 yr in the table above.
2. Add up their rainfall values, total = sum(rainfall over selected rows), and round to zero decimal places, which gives 33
